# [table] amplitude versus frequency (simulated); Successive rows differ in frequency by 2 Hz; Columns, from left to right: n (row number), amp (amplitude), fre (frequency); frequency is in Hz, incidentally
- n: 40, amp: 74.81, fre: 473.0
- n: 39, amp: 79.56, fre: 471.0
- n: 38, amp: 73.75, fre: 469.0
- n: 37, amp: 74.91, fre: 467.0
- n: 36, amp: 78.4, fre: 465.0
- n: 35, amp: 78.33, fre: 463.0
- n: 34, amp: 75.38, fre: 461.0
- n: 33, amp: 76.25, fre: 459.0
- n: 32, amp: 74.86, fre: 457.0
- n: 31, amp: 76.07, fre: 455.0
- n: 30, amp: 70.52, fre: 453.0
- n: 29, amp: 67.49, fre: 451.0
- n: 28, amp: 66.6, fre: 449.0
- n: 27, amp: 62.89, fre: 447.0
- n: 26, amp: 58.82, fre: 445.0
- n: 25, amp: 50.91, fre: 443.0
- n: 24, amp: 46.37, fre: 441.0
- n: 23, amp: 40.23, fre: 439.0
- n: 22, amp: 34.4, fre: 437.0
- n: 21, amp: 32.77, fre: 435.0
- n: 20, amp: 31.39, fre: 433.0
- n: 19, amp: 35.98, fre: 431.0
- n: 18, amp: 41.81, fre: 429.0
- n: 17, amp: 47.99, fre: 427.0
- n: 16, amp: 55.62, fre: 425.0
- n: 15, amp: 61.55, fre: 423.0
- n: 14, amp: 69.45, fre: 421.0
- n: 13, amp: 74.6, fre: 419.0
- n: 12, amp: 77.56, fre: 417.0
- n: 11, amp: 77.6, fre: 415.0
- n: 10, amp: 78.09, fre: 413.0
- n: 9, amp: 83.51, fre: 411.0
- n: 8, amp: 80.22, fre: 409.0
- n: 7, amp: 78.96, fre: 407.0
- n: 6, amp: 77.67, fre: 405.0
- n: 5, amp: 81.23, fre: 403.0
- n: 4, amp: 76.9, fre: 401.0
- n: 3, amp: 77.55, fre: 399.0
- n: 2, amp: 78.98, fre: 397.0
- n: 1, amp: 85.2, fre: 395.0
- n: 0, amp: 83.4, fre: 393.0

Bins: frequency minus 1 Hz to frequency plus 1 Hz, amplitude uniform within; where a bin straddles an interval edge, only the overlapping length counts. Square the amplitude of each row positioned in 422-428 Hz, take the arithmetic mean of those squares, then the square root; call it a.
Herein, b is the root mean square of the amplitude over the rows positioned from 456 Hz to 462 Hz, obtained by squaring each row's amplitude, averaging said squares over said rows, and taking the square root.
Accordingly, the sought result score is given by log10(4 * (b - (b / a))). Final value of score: 2.47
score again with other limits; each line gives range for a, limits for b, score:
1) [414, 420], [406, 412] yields 2.50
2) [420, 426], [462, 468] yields 2.48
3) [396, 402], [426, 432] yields 2.22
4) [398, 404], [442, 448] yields 2.36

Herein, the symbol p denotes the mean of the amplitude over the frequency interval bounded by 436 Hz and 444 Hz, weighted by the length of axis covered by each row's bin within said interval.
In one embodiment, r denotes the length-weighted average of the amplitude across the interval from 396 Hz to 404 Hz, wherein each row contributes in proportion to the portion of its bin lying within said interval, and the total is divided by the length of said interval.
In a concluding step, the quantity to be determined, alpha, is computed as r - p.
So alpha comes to 35.7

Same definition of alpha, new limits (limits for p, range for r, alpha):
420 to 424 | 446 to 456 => 3.2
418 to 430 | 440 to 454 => 2.0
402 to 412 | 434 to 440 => -44.5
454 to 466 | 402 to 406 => 2.9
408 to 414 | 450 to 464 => -6.5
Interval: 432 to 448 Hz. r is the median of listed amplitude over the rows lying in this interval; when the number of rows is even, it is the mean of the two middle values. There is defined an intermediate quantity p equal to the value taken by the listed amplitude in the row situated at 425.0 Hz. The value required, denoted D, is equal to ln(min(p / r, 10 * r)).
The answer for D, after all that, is 0.3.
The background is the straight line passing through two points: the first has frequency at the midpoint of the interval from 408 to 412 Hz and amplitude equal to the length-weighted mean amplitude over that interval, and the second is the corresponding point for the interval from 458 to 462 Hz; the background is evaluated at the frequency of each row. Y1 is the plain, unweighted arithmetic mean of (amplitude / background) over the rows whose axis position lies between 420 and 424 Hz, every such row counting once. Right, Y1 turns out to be 0.8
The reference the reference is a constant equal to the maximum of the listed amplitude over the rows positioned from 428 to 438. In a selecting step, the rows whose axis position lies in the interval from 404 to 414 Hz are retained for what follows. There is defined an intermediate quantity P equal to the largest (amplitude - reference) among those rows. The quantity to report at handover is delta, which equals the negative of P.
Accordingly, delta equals -42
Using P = 42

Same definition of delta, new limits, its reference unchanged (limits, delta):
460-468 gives -37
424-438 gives -14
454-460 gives -34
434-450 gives -25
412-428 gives -36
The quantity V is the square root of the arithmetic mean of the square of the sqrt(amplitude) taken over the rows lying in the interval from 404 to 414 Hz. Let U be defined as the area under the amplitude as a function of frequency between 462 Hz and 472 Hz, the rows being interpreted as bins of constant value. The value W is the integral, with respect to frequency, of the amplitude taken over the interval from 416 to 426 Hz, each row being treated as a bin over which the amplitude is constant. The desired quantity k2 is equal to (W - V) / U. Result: 0.87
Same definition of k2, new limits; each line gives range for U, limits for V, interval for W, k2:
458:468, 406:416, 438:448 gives 0.66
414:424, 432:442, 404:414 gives 1.10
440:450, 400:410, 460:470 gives 1.32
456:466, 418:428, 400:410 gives 1.02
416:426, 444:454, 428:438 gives 0.51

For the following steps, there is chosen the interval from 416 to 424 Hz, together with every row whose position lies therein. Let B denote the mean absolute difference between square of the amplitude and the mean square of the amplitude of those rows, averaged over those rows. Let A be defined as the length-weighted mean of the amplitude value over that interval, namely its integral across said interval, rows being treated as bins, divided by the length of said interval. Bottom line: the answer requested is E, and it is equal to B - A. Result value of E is 671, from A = 71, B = 742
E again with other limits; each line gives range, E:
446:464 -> 582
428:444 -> 407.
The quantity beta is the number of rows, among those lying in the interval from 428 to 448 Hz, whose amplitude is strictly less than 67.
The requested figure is 10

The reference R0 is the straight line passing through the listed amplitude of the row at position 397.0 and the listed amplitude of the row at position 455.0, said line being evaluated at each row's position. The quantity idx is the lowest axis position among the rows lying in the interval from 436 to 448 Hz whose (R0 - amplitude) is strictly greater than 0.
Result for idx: 437.0 Hz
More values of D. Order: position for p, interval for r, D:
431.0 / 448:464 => -0.7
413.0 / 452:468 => 0.0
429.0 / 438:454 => -0.4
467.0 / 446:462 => 0.0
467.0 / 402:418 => 0.0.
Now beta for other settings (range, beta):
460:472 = 0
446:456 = 2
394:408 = 0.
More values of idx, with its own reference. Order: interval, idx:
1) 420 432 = 421.0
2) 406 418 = 413.0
